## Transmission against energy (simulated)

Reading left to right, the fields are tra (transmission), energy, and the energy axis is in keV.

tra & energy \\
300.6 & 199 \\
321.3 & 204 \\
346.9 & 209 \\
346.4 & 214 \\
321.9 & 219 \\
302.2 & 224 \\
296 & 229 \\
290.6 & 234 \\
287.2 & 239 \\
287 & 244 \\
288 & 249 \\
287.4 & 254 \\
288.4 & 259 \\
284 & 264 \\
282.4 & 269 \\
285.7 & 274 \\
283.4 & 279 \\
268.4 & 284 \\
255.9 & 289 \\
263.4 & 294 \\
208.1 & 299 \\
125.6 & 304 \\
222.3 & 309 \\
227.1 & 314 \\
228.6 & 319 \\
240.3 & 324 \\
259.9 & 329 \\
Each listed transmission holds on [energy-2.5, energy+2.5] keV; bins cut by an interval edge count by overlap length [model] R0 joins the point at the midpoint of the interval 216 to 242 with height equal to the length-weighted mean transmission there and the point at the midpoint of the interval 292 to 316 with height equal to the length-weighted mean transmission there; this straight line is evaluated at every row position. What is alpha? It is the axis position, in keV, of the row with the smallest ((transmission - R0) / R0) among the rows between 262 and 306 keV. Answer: 304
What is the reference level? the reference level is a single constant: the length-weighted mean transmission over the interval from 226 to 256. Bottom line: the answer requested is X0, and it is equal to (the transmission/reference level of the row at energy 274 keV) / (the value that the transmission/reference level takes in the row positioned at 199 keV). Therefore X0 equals 0.95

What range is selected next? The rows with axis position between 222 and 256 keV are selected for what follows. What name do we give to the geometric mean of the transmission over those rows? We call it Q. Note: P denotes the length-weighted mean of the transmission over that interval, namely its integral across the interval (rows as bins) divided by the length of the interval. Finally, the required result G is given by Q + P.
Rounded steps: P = 291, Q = 291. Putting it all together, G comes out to 582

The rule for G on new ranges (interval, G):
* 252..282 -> 570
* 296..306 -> 335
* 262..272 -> 566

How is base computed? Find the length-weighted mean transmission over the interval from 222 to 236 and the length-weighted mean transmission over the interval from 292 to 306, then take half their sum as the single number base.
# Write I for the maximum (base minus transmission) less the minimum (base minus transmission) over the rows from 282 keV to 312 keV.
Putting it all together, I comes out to 143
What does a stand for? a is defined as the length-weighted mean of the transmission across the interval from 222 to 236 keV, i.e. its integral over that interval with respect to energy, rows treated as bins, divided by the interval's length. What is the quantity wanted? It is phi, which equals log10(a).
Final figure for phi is 2.47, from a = 296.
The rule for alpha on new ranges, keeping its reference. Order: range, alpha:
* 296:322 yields 304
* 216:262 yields 229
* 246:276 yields 249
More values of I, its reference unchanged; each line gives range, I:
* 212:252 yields 59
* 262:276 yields 3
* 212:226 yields 44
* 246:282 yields 6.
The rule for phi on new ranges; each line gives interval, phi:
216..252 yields 2.47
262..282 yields 2.45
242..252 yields 2.46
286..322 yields 2.34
